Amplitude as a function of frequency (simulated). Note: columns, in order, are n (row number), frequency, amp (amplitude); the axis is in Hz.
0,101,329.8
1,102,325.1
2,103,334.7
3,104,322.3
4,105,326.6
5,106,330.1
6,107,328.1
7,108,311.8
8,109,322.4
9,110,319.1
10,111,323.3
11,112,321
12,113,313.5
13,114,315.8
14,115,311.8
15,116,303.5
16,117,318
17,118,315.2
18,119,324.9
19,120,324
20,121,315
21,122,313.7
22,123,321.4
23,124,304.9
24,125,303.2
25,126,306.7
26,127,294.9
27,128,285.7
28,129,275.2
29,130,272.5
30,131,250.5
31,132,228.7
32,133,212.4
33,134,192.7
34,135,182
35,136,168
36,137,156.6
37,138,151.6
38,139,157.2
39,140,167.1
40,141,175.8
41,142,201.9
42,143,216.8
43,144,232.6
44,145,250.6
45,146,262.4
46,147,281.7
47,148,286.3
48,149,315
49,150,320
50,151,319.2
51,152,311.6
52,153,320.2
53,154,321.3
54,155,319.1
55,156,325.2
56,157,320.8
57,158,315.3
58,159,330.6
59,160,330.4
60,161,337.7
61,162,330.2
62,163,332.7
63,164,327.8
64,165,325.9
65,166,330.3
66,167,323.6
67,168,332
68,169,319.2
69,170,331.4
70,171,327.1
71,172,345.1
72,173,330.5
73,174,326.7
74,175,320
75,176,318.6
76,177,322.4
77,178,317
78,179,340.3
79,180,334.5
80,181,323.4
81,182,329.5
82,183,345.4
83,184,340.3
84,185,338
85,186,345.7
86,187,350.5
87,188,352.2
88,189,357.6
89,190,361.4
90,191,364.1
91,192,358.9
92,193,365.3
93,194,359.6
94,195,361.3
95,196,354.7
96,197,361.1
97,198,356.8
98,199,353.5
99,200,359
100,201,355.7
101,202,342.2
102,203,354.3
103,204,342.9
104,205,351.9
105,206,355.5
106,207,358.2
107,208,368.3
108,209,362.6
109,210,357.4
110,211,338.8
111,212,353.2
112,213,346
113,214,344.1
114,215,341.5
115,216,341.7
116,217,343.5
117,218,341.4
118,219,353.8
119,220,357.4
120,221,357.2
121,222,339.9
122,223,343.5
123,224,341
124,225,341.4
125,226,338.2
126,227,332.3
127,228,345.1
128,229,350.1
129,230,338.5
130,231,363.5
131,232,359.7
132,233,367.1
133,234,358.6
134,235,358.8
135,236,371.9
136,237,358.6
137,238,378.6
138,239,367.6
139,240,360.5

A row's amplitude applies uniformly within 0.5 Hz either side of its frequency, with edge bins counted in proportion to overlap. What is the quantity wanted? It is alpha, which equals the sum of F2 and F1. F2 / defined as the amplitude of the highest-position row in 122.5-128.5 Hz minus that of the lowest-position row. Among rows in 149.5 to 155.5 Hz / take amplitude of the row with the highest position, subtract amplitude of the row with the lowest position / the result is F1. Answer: -37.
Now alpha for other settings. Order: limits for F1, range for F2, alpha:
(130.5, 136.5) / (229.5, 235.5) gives -62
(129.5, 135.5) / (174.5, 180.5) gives -76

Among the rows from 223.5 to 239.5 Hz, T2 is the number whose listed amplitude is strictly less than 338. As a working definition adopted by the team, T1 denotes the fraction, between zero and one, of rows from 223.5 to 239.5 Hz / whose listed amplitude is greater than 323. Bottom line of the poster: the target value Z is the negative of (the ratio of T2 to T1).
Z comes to -1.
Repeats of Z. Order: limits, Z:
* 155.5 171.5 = -20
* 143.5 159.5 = -128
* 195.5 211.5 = 0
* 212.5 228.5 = -1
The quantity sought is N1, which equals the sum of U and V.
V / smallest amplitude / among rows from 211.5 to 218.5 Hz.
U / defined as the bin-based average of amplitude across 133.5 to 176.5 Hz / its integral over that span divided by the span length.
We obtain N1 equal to 625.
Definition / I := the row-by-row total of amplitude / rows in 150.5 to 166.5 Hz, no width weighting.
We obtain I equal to 5198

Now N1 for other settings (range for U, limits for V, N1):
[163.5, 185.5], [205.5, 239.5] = 662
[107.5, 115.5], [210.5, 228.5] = 650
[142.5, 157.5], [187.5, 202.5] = 636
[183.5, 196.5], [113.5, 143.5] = 506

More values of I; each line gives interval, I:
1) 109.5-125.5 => 5048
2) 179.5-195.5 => 5588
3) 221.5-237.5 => 5608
